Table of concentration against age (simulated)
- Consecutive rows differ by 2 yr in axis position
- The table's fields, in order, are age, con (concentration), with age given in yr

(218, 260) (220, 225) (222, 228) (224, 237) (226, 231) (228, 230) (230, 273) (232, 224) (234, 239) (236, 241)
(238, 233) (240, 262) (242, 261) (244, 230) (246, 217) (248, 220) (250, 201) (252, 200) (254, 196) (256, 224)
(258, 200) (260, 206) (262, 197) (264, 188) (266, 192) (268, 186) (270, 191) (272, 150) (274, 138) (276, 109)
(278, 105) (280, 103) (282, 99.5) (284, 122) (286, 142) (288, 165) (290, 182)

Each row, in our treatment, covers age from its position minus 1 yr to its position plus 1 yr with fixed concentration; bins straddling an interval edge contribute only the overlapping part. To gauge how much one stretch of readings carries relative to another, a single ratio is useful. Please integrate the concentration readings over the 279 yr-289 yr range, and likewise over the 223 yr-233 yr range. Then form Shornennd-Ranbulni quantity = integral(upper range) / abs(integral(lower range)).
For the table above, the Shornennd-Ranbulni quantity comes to 0.53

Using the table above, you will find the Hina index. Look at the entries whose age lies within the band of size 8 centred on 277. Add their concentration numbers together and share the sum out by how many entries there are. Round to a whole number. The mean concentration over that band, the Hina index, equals 114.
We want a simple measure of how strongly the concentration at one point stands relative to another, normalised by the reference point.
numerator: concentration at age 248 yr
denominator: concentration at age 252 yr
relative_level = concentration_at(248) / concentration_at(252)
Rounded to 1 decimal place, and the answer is 1.1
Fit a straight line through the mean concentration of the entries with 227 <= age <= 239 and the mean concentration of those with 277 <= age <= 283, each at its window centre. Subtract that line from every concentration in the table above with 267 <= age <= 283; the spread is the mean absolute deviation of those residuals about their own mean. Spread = 19.4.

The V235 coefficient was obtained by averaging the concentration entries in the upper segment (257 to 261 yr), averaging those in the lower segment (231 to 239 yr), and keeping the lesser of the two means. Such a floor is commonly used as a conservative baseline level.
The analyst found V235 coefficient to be 203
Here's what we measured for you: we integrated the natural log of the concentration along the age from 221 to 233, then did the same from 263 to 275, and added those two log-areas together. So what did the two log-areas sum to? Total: 127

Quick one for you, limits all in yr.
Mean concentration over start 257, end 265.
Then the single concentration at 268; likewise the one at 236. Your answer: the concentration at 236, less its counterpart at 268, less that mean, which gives -143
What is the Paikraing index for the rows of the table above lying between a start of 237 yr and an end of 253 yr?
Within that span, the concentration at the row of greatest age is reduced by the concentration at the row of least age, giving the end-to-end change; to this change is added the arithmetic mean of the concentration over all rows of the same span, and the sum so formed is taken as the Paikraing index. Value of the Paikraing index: 195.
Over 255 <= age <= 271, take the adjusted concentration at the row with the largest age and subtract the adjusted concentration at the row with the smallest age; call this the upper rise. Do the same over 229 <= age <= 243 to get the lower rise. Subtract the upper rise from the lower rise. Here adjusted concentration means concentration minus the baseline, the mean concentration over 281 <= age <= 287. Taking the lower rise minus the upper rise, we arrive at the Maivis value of 21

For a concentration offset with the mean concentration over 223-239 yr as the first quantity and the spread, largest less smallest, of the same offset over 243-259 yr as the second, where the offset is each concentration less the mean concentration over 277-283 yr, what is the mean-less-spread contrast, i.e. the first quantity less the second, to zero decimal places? 102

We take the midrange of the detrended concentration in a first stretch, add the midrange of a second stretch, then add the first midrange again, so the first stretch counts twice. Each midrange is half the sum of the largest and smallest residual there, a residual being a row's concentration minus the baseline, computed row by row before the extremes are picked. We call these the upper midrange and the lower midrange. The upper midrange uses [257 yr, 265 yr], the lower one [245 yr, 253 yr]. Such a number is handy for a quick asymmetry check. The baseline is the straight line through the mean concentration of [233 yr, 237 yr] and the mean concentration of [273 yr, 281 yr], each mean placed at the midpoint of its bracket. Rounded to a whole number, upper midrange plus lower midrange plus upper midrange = 83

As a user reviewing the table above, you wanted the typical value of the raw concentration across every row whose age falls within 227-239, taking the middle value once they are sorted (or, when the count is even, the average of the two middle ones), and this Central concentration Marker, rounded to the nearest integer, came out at 236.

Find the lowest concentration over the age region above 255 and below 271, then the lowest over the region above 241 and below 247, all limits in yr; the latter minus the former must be 31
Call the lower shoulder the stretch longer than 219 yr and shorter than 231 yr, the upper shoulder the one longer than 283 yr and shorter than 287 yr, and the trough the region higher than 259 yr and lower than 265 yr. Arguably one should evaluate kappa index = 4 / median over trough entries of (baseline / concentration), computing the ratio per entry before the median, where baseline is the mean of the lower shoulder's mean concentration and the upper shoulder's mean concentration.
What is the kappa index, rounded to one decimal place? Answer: 4.3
